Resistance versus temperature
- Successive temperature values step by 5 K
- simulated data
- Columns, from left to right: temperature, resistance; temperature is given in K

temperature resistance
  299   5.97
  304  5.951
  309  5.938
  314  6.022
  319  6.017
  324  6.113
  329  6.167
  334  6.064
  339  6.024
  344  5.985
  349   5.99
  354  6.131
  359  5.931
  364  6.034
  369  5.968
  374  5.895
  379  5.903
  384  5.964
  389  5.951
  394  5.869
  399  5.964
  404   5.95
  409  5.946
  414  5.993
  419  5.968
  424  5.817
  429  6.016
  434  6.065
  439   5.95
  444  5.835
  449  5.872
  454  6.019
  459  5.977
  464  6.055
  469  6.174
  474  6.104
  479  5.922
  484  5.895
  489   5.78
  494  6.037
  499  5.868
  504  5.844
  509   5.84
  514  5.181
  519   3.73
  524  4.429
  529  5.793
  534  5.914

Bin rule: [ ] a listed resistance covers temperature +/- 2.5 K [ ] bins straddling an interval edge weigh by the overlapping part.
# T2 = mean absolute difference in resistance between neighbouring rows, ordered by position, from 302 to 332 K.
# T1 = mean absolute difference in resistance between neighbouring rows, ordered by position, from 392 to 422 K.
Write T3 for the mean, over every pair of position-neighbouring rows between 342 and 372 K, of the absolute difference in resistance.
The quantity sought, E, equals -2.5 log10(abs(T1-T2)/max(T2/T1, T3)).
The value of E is 5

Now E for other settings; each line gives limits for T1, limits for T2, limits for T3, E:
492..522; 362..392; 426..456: -2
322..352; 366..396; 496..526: 8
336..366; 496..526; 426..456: 3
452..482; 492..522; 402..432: 3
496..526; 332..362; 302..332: -1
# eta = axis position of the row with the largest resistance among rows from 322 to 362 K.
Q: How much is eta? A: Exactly 329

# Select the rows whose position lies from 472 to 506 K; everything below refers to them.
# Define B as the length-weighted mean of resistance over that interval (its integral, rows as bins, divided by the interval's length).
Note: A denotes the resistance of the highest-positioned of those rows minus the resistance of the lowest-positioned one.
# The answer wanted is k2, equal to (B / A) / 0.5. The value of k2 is -46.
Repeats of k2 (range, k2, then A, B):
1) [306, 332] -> 53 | 0.23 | 6.05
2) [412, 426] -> -67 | -0.18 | 5.93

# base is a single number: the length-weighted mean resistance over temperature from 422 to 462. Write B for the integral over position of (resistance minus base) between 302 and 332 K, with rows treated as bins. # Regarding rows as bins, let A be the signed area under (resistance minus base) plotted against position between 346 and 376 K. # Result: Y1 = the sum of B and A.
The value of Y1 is 4.1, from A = 1.4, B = 2.7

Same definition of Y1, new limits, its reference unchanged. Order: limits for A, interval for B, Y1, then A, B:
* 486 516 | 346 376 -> -3.9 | -5.3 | 1.4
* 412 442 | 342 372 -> 2.3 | 0.6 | 1.7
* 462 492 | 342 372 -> 3.0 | 1.2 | 1.7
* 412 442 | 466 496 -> 1.7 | 0.6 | 1.2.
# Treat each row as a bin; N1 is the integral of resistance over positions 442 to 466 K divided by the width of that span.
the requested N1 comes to 5.95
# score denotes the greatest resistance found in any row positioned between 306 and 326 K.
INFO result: 6.113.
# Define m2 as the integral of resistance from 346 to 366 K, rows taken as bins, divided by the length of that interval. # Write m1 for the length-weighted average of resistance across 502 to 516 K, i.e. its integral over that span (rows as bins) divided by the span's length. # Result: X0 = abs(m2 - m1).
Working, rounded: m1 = 5.63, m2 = 6.02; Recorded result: 0.39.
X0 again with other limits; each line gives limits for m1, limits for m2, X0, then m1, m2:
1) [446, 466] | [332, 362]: 0.05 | 5.98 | 6.02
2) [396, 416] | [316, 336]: 0.13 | 5.96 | 6.09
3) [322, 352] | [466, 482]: 0.00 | 6.06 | 6.06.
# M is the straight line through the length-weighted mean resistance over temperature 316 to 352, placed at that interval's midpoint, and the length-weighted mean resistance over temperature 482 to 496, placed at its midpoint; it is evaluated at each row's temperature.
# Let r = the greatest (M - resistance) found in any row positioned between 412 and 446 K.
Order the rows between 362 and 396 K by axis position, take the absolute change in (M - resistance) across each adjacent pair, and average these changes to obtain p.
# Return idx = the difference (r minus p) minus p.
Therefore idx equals 0.0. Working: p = 0.05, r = 0.15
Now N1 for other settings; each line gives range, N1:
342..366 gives 6.01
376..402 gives 5.93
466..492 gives 5.98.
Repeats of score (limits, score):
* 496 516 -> 5.868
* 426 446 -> 6.065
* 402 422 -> 5.993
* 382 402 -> 5.964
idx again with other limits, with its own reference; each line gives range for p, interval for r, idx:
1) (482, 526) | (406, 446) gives -0.7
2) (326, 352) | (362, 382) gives 0.0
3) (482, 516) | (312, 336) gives -0.4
